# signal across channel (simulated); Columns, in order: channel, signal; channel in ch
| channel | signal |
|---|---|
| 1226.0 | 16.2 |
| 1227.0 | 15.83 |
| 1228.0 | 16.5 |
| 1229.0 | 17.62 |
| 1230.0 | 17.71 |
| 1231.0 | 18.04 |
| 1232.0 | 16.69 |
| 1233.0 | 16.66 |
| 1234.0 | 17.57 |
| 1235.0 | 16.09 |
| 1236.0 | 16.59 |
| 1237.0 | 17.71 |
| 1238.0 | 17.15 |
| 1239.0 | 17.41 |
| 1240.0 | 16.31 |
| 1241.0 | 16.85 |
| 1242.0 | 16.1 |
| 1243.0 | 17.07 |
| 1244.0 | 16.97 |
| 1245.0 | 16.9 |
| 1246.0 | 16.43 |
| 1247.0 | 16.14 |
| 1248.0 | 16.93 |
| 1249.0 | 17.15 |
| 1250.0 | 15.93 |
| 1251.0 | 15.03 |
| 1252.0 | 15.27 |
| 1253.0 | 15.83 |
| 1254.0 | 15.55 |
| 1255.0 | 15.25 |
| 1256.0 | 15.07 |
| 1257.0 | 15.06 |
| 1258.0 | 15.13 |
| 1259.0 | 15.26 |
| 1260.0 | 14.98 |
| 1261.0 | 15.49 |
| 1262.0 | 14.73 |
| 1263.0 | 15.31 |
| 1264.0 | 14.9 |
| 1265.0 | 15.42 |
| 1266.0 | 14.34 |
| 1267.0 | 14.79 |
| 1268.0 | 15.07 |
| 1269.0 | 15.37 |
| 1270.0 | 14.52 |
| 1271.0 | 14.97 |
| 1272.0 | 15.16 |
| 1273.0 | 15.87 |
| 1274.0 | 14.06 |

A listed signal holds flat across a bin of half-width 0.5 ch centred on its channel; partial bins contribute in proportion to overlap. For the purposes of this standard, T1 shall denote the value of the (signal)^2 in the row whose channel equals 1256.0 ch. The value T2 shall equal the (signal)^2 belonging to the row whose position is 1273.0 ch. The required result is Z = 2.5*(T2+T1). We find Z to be 1197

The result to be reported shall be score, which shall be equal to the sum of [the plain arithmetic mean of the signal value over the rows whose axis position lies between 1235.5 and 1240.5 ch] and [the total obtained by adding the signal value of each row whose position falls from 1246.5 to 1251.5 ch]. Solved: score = 98.2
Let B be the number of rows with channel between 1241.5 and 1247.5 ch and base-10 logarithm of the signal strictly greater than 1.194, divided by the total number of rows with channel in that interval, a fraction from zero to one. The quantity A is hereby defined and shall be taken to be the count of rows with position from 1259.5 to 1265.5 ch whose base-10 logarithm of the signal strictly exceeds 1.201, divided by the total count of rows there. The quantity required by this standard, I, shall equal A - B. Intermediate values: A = 0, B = 1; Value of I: -1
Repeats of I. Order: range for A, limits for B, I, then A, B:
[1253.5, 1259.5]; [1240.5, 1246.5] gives -1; 0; 1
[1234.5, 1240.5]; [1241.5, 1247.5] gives 0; 1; 1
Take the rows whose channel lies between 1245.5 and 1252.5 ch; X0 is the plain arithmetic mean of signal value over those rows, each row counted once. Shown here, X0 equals 16.1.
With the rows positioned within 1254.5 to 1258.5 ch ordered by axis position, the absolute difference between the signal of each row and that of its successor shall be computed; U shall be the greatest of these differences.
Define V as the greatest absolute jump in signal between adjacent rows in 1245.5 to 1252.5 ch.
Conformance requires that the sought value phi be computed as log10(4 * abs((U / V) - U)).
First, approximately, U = 0.18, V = 1.22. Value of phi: -0.9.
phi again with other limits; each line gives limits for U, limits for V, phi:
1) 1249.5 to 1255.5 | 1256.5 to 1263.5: 0.1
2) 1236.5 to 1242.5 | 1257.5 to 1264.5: 0.1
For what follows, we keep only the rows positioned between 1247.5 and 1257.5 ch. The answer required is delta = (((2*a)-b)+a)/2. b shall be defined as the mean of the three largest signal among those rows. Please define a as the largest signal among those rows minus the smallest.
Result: -5.2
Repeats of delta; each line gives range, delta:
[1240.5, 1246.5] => -7.0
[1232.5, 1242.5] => -6.4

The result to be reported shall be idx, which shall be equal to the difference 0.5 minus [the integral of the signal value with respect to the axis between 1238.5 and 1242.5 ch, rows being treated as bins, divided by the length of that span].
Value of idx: -16.2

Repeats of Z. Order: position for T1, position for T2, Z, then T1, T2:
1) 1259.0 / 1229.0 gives 1358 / 233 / 310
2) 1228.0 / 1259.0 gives 1263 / 272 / 233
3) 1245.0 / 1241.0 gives 1424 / 286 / 284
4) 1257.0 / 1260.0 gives 1128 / 227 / 224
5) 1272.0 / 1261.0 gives 1174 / 230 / 240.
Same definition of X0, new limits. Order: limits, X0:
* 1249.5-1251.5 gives 15.5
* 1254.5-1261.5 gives 15.2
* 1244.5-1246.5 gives 16.7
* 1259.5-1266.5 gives 15.0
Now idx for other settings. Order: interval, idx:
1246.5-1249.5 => -16.2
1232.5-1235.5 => -16.3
